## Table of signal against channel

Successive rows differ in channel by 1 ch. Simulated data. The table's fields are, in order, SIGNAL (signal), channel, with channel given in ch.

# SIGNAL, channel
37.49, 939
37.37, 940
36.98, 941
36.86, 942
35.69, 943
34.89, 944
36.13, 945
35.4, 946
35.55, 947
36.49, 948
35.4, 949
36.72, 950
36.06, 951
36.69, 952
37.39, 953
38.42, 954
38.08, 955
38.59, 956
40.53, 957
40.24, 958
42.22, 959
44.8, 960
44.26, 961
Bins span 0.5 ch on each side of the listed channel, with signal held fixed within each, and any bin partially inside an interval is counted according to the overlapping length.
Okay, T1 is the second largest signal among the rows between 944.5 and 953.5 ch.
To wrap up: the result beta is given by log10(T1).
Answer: 1.56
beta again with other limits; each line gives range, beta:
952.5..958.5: 1.60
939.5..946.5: 1.57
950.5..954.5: 1.57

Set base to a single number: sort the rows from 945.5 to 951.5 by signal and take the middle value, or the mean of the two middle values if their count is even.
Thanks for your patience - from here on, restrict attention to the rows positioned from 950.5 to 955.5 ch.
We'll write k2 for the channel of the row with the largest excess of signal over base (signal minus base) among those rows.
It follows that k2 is 954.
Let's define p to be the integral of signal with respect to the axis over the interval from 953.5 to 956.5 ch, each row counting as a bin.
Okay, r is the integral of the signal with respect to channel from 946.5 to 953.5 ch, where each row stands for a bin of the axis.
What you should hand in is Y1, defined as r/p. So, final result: 2.2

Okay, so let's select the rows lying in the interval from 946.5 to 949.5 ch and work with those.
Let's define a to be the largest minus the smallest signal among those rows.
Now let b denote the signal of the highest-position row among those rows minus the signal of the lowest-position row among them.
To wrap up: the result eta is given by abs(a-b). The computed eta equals 1.24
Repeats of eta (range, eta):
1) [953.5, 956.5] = 0.34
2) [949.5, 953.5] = 0.66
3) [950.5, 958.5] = 0.29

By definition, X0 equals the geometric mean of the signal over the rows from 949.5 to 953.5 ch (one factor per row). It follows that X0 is 36.7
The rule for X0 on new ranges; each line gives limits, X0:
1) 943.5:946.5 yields 35.5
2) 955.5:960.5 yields 41.2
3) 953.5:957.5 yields 38.9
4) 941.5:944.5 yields 35.8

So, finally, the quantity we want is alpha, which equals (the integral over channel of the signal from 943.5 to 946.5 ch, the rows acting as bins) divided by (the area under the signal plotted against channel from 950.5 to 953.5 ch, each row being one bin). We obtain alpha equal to 0.97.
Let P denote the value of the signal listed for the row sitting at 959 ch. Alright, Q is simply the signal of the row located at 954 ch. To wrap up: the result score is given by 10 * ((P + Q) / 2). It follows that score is 403.2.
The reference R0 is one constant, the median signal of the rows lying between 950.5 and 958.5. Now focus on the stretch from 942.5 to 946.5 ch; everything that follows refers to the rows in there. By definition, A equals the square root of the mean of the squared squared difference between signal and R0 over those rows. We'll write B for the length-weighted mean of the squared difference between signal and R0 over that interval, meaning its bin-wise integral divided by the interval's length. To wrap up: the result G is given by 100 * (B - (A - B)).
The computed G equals 722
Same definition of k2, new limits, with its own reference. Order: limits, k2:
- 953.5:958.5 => 957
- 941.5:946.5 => 942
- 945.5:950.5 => 950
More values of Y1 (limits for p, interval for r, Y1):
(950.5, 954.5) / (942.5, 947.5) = 1.2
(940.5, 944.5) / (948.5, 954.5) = 1.5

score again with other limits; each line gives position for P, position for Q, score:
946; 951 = 357.3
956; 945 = 373.6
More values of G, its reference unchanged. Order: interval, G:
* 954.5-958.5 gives 138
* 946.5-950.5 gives 463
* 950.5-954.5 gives 128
